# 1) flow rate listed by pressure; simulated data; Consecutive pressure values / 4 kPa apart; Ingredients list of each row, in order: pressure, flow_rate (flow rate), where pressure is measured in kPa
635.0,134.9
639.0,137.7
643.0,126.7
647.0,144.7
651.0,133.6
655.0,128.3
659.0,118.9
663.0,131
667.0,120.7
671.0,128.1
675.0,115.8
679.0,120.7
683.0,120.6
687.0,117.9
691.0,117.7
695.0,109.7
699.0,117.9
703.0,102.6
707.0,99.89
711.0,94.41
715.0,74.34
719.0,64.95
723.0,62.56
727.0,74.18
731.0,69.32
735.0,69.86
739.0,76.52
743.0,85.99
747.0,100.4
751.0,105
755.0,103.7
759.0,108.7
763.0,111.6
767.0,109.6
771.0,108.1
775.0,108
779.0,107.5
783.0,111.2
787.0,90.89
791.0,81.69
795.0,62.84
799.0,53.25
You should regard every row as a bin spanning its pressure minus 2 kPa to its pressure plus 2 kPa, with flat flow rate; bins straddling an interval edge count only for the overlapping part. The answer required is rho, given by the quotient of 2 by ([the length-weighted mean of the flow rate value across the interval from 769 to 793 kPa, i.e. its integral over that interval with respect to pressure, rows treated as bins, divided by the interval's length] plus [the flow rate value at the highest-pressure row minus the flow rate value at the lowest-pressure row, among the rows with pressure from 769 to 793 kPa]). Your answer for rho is 0.0267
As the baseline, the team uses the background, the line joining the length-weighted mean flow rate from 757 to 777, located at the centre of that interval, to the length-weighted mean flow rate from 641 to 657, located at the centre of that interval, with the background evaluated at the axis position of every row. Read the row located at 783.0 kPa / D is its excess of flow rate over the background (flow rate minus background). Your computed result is 5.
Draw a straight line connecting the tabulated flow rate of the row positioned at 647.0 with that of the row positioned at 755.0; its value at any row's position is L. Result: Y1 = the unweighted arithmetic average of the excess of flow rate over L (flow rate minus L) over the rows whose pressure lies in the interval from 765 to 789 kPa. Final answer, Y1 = 11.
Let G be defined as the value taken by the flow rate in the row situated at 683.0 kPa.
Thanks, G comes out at 120.6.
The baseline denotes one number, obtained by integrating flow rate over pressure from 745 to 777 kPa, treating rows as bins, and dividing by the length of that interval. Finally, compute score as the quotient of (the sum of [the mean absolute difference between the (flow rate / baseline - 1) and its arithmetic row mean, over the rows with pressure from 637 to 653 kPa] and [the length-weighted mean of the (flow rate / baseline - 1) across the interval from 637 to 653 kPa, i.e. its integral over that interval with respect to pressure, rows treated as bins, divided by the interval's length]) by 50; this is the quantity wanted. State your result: 0.0064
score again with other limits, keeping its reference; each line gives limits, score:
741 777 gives 0.0005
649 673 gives 0.0046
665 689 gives 0.0030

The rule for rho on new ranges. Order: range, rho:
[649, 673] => 0.0165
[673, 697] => 0.0180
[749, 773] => 0.0180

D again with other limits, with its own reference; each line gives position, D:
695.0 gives -14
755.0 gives -8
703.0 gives -20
